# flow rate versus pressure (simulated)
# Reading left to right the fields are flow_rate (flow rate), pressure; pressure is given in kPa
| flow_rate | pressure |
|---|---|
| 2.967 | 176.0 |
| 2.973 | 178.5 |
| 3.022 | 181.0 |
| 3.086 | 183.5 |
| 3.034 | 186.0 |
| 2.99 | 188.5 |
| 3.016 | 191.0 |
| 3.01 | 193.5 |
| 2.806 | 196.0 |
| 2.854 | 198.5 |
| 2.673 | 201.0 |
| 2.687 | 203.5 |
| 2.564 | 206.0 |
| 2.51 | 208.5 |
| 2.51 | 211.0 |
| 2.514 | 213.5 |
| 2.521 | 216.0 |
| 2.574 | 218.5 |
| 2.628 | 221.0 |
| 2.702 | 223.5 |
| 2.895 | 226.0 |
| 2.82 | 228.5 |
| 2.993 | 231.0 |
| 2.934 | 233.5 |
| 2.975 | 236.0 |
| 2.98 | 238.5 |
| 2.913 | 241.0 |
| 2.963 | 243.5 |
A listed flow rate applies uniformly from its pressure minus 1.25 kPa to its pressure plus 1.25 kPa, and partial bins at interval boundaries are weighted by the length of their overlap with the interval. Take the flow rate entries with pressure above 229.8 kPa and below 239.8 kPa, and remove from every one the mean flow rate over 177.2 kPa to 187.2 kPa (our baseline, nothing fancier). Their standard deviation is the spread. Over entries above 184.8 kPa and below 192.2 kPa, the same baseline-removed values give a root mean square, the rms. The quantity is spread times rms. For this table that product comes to 0.001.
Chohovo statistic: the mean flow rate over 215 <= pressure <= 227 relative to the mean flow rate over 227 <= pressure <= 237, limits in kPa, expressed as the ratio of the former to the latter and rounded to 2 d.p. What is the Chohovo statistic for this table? 0.91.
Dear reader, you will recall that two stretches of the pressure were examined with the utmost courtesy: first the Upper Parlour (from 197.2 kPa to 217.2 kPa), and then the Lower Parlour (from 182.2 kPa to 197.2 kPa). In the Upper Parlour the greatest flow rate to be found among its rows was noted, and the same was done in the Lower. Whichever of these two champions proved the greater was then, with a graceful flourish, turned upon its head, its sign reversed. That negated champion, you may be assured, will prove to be -3.09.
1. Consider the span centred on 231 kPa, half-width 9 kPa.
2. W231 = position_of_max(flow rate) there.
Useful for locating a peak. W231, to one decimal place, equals 231.0 kPa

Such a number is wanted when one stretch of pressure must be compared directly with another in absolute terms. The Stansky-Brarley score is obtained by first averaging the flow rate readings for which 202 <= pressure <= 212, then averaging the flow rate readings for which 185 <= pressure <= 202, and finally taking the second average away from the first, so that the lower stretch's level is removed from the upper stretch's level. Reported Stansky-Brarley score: -0.3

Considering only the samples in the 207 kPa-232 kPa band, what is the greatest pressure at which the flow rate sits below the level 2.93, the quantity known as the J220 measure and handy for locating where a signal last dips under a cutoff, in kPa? 228.5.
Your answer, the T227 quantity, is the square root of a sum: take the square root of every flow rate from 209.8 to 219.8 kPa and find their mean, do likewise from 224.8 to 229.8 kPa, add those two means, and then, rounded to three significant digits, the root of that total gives 1.81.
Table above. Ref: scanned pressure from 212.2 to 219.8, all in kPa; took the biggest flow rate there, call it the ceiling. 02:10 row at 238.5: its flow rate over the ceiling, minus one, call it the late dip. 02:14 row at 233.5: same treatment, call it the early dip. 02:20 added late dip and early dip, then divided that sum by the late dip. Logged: 1.9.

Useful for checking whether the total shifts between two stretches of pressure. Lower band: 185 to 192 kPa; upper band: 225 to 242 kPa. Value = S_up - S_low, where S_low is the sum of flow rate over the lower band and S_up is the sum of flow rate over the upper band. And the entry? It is 11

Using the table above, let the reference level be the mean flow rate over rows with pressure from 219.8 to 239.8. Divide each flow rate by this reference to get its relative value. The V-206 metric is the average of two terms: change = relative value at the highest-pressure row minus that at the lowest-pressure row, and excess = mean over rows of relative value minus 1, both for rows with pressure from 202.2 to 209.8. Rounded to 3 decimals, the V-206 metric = -0.080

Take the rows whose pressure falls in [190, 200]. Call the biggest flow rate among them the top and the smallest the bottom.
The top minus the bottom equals 0.21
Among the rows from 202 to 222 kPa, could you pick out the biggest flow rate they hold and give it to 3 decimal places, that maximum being 2.687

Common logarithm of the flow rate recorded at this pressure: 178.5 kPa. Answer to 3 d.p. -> 0.473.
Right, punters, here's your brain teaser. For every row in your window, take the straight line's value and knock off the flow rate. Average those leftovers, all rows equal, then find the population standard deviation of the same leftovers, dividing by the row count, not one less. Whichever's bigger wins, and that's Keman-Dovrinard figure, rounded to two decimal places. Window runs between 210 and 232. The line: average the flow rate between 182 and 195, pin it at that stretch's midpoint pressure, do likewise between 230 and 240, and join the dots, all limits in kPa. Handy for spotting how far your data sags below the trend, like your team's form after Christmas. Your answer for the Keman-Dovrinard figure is 0.30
